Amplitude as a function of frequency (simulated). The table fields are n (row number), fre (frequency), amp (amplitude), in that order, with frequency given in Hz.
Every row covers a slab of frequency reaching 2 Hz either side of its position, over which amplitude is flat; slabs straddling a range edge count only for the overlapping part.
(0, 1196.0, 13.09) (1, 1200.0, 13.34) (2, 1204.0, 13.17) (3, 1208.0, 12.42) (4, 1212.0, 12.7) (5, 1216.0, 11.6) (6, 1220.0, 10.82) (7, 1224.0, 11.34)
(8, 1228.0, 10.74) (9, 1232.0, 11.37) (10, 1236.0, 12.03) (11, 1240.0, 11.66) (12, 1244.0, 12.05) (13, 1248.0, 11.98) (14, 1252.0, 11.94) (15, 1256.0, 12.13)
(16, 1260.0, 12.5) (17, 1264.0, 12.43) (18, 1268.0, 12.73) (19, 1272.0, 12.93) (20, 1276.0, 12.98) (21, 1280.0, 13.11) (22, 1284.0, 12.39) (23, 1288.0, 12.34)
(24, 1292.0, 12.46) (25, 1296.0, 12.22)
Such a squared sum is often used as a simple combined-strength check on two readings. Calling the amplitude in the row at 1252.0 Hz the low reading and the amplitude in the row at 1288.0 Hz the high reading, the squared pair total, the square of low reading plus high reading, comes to 590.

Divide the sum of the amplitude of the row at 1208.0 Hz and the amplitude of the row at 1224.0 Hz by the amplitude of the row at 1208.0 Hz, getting 1.913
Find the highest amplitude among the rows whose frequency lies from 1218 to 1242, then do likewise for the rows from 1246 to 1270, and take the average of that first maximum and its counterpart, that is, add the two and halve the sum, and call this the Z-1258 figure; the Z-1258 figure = 12.38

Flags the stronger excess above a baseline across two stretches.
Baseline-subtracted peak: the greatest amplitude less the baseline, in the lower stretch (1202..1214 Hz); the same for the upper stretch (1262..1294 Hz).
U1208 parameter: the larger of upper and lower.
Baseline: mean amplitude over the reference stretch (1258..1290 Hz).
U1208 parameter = 0.49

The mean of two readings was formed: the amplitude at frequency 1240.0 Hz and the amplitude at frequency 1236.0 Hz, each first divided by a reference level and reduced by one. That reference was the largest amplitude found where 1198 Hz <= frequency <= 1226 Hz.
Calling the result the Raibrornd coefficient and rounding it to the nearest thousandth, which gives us -0.112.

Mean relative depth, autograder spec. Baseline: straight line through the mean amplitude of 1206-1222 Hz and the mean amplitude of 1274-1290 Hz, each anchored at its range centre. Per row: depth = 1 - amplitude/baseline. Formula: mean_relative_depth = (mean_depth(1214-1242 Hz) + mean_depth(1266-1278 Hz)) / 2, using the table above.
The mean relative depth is 0.017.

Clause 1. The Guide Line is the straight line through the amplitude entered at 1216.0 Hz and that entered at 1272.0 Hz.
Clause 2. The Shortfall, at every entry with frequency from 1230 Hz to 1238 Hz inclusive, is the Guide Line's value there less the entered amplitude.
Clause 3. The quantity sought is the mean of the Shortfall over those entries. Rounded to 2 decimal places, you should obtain 0.33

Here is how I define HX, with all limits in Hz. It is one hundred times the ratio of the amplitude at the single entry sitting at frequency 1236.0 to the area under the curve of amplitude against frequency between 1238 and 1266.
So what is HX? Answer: 3.55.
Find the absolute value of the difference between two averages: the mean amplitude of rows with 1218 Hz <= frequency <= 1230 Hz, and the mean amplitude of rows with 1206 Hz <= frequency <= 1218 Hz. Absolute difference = 1.3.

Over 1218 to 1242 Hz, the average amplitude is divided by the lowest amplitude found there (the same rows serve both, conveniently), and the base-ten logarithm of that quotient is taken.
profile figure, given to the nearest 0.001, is 0.023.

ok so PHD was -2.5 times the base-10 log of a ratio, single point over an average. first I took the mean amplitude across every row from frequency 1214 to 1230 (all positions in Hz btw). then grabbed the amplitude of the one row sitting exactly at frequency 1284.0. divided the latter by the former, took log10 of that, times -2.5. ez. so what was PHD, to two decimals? -0.12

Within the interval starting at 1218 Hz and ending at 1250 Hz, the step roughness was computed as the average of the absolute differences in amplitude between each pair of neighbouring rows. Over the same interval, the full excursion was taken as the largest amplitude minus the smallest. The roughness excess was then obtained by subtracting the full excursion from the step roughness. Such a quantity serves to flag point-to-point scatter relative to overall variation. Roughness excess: -0.85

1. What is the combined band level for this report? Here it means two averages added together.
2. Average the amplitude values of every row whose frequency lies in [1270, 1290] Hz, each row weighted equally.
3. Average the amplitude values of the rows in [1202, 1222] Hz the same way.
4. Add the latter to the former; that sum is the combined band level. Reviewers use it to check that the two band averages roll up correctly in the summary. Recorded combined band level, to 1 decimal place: 24.9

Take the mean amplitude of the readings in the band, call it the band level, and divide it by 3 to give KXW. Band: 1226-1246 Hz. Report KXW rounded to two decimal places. 3.86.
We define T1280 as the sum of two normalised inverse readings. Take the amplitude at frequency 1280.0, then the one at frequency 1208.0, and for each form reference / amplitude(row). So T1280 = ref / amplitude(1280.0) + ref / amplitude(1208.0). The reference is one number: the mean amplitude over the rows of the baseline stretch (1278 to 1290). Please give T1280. 1.98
